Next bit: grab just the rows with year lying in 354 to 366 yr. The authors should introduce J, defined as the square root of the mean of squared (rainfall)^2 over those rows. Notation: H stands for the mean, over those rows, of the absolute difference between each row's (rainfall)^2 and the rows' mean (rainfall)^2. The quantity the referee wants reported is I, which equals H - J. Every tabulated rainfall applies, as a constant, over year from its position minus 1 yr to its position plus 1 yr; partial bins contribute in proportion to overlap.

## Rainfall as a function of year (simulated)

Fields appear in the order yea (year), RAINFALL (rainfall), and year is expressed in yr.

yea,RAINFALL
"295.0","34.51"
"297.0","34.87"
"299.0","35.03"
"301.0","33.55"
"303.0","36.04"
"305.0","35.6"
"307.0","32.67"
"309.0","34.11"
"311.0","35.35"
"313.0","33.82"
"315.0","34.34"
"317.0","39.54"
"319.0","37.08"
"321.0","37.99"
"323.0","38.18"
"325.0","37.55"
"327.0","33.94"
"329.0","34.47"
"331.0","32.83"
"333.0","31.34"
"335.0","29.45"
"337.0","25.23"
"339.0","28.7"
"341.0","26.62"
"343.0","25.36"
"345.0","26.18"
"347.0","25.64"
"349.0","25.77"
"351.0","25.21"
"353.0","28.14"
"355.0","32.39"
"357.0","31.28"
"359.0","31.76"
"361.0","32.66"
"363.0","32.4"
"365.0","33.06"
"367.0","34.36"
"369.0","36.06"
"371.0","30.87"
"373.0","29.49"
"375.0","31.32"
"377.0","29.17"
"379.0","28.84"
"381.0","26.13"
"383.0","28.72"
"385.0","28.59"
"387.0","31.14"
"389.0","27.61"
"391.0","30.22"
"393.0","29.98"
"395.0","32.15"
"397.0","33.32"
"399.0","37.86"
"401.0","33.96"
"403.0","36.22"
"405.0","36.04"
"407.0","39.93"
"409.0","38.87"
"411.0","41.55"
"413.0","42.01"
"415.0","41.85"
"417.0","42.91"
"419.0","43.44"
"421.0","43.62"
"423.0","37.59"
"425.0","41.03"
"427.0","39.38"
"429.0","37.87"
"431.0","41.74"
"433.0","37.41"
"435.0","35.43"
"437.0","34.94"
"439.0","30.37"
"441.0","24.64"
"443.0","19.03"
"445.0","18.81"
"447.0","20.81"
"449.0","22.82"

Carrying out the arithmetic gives -1010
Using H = 32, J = 1042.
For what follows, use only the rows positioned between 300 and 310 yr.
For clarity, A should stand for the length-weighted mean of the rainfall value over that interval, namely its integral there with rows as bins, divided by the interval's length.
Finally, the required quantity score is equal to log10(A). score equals 1.54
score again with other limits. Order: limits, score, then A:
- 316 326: 1.58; 38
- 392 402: 1.52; 33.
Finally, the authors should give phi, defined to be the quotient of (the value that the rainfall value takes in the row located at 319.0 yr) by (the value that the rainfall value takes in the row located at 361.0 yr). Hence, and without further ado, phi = 1.14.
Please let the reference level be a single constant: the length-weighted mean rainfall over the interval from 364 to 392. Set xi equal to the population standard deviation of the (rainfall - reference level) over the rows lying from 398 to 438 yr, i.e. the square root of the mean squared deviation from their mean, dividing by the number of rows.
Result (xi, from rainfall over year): 2.9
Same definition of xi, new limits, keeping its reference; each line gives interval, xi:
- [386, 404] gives 3.0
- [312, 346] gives 4.7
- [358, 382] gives 2.6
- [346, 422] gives 5.3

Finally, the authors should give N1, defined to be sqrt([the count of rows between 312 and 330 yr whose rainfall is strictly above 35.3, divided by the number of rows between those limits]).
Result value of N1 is 0.7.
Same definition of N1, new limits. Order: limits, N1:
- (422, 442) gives 0.8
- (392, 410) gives 0.7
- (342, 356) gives 0.0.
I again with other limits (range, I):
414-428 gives -1582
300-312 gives -1122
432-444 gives -700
